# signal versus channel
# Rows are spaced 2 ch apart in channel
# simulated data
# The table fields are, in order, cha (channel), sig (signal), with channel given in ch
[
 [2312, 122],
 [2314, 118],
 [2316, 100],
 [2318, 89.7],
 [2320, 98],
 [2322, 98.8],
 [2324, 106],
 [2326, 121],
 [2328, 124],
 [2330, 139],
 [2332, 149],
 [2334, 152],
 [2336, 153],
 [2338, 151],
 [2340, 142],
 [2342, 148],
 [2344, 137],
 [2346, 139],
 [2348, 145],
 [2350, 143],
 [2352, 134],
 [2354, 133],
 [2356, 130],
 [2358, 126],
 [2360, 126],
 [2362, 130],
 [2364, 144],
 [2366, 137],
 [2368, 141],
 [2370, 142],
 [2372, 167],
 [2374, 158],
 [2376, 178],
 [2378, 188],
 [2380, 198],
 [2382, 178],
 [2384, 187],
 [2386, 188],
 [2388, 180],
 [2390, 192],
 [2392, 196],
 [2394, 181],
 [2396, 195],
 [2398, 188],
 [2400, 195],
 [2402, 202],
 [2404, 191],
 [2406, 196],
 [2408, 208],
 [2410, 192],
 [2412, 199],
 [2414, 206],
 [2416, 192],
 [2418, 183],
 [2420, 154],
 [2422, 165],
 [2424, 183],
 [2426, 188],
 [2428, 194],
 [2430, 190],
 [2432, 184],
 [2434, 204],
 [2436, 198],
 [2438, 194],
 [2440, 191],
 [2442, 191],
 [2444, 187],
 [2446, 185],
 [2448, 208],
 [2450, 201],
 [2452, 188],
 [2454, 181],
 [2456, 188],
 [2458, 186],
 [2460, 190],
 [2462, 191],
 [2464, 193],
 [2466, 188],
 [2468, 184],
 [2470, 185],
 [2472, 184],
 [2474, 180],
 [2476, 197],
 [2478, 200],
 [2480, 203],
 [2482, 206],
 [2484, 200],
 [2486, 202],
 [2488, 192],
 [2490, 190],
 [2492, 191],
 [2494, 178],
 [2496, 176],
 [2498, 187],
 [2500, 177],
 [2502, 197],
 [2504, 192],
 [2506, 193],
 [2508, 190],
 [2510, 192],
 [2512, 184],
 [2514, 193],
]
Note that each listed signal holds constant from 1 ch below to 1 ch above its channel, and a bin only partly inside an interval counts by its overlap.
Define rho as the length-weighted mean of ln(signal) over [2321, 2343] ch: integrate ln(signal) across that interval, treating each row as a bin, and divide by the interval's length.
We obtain 4.89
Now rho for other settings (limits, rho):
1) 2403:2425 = 5.23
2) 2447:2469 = 5.25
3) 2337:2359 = 4.93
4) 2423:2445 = 5.25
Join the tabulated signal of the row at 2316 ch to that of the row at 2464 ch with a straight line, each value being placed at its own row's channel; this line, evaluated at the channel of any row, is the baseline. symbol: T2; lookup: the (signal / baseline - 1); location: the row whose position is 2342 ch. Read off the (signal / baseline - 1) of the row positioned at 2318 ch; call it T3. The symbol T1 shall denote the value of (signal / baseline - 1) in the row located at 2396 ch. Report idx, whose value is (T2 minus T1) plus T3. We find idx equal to -0.14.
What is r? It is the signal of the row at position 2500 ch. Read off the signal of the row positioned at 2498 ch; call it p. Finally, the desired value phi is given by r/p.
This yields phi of 0.95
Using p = 187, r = 177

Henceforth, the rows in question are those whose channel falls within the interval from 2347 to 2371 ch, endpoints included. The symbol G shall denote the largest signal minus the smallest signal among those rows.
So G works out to 19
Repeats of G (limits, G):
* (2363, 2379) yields 51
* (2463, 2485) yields 26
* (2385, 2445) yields 54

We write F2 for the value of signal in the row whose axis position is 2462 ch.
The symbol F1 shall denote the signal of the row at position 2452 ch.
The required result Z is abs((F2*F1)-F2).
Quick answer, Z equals 35717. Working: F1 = 188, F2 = 191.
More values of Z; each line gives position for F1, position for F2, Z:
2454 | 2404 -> 34380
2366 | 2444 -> 25432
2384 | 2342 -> 27528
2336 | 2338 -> 22952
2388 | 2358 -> 22554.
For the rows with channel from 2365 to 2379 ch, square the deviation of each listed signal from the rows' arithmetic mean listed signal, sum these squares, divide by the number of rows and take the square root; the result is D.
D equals 18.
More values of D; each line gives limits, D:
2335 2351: 5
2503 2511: 1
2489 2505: 7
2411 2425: 17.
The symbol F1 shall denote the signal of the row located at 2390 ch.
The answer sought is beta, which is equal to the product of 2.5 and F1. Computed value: 480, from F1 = 192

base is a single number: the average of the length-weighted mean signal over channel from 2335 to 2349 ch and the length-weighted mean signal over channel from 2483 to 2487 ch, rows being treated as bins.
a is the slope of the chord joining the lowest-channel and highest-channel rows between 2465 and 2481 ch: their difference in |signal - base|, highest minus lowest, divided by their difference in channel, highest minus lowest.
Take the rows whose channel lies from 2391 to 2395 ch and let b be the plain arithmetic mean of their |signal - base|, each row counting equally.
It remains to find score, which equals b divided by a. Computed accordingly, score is 14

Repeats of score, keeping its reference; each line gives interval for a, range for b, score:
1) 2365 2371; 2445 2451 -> -20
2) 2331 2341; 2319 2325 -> 82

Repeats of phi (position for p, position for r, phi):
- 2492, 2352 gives 0.70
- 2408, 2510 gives 0.92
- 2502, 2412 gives 1.01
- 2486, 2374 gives 0.78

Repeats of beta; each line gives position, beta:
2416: 480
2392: 490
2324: 265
